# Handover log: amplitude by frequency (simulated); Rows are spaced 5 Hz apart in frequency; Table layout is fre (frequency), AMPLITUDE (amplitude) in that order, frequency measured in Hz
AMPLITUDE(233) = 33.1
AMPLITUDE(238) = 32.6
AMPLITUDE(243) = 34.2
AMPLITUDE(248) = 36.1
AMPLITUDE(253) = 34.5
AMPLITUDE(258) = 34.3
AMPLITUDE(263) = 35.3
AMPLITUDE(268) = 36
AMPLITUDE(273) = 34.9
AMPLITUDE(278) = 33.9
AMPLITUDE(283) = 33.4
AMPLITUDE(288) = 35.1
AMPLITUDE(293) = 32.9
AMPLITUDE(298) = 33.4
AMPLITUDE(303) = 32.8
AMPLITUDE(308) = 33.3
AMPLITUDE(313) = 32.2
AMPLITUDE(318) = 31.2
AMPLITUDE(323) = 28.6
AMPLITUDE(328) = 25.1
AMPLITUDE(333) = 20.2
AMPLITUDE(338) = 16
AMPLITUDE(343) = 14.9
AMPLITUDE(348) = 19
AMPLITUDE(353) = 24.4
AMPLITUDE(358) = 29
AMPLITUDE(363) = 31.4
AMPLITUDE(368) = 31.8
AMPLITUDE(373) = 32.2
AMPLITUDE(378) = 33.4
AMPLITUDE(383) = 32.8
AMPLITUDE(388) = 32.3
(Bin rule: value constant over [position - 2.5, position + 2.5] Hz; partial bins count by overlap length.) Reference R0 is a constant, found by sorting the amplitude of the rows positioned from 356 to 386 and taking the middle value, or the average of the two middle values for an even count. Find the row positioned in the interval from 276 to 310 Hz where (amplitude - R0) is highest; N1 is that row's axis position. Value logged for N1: 288 Hz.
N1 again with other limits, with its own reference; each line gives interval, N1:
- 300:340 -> 308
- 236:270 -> 248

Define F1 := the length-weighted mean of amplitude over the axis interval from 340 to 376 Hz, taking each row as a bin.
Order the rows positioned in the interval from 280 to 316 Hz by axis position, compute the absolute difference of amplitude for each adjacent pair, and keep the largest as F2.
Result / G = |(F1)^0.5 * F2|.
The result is 11.2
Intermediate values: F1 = 26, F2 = 2.2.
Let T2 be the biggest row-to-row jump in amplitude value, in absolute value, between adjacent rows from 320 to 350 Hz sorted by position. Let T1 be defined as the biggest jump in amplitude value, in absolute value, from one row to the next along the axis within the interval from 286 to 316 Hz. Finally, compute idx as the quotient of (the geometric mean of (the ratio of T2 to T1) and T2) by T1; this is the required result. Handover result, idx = 1.5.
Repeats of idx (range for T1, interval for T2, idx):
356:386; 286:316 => 0.6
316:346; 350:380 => 0.4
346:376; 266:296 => 0.2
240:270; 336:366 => 2.1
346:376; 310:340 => 0.4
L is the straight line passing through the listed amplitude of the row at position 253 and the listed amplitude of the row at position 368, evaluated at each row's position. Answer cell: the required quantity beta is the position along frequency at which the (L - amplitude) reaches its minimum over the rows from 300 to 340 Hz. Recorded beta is 308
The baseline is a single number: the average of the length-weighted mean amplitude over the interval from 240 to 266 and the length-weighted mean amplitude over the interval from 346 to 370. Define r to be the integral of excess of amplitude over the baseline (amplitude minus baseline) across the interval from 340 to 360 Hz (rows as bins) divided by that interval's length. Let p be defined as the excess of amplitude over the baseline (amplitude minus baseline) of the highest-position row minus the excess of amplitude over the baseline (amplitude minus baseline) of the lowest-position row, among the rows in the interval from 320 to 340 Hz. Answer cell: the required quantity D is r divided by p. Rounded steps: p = -13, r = -9.5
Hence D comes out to 0.8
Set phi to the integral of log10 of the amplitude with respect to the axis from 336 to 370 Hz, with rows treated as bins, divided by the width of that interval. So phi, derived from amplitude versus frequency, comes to 1.36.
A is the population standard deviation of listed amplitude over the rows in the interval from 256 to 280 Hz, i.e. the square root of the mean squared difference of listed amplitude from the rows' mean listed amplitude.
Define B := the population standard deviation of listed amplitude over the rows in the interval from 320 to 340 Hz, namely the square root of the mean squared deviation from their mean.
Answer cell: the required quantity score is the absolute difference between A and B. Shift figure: 4.0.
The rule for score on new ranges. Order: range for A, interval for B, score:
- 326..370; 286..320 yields 4.9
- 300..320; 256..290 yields 0.0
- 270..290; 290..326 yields 0.9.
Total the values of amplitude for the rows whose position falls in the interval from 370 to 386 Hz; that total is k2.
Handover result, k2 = 98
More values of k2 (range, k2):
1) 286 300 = 101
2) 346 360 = 72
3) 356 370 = 92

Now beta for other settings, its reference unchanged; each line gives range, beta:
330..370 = 368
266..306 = 268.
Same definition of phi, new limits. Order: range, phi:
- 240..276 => 1.54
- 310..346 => 1.36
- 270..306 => 1.53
